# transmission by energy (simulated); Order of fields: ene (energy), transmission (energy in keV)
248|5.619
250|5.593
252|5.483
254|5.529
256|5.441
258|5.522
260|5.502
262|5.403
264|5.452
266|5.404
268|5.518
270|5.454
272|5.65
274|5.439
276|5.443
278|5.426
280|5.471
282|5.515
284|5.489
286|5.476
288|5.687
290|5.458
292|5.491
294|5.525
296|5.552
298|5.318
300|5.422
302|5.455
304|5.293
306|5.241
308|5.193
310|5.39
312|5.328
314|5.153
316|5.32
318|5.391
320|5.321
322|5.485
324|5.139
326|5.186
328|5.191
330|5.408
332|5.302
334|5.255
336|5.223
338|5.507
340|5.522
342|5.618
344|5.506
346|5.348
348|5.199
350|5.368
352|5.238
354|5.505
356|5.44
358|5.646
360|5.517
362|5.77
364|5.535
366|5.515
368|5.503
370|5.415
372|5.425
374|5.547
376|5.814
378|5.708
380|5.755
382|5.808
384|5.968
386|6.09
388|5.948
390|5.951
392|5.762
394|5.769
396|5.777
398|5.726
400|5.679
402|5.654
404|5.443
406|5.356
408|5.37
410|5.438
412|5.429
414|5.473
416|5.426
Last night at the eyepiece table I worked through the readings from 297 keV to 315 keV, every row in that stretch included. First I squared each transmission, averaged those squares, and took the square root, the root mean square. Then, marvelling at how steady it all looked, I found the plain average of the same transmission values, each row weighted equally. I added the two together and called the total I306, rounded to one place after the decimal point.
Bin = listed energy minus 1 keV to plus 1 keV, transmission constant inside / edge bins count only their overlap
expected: 10.6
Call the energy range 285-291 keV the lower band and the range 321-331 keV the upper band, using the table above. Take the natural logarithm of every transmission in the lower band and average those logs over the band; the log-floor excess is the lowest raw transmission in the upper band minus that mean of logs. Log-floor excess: 3.43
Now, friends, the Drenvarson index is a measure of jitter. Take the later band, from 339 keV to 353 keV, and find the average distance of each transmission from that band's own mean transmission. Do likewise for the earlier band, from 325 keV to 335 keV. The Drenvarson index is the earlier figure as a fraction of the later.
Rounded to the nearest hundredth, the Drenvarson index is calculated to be 0.54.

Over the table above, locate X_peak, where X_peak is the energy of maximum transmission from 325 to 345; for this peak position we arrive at 342 keV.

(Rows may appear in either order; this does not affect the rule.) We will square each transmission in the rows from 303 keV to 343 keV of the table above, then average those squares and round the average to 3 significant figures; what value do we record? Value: 28.4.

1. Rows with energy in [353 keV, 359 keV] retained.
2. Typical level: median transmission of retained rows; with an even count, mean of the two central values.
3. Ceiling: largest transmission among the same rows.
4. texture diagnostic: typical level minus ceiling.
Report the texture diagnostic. -0.14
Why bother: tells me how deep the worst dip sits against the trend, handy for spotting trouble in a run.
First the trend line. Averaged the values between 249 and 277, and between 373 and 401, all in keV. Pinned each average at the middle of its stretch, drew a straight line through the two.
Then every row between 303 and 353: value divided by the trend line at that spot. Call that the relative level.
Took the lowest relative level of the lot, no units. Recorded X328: 0.910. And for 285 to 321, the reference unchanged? 0.917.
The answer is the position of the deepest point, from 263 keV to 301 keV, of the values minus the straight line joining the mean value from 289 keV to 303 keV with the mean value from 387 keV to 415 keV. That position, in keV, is 298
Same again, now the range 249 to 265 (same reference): 262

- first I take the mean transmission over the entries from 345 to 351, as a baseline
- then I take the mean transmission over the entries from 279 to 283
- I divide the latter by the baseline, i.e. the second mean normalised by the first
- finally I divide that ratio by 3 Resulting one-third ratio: 0.345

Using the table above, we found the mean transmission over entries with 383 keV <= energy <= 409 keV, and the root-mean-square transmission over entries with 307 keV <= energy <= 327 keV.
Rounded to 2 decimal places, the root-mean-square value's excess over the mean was -0.44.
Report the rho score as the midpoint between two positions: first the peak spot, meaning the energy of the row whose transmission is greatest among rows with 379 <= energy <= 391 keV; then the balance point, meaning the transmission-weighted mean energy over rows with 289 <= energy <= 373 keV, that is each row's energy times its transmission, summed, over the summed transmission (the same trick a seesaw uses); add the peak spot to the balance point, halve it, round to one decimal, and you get 358.6 keV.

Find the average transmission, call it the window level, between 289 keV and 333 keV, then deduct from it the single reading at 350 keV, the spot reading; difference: 0.0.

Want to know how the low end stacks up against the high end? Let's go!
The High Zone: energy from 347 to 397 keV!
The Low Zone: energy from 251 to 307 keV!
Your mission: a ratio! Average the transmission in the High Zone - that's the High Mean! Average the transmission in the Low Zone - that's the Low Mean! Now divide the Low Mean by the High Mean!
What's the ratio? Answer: 0.97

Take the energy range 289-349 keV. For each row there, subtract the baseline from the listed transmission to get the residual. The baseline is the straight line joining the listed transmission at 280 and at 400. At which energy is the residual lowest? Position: 324 keV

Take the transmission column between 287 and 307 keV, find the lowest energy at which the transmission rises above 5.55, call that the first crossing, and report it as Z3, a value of 288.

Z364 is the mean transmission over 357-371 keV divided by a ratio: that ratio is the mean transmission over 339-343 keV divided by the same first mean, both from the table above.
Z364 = 5.5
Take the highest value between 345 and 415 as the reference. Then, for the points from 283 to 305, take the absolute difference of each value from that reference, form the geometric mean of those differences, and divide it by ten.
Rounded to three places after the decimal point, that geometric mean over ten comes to 0.061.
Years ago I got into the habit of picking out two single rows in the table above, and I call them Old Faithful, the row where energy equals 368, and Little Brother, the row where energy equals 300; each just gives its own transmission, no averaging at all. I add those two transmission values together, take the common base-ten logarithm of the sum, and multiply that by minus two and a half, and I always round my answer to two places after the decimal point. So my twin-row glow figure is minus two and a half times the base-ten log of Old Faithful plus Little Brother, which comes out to -2.60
